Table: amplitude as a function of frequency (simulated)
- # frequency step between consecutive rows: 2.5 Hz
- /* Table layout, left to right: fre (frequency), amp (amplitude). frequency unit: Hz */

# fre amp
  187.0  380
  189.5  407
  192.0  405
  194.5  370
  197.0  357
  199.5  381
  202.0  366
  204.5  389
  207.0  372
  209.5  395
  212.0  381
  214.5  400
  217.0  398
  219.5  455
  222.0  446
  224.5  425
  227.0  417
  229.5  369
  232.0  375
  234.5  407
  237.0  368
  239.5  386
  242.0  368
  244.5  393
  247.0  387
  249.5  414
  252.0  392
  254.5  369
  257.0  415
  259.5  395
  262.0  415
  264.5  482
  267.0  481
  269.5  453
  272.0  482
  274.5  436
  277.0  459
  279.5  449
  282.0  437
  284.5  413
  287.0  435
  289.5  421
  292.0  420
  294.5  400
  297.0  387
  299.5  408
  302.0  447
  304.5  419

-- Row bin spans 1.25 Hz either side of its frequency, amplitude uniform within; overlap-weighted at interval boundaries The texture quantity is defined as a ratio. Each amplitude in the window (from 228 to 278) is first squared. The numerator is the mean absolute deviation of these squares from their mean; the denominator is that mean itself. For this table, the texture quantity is 0.16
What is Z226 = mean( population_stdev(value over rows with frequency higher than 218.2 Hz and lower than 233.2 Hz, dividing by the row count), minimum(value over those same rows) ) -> 201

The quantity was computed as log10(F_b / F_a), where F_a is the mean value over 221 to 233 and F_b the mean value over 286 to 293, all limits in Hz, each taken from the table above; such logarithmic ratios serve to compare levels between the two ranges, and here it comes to 0.020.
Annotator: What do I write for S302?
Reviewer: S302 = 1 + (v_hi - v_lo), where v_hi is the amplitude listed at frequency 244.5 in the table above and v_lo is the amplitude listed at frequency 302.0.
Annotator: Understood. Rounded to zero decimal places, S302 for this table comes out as -53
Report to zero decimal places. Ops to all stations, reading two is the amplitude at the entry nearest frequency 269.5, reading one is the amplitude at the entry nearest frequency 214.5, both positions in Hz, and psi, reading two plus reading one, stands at 853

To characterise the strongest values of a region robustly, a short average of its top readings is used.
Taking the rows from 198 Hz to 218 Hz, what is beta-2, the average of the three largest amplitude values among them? 398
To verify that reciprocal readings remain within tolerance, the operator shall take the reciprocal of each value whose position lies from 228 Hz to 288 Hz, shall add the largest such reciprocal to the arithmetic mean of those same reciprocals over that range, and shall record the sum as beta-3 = 0.0051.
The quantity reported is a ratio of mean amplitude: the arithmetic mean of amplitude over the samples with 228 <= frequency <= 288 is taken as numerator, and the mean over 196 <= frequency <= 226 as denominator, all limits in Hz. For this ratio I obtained 1.05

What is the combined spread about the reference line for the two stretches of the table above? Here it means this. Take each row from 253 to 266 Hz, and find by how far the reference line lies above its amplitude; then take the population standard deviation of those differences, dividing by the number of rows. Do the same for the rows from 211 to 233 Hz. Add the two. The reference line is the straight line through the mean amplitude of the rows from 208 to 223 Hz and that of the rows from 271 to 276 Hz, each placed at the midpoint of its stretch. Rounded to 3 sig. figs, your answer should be 65.2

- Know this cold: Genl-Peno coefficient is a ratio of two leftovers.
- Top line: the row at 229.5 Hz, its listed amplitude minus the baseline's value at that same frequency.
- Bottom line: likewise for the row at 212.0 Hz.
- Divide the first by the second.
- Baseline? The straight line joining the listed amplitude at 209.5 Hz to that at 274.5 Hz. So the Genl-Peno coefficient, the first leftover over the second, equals 2.5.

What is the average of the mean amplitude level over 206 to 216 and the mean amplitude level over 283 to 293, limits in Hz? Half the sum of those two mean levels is 405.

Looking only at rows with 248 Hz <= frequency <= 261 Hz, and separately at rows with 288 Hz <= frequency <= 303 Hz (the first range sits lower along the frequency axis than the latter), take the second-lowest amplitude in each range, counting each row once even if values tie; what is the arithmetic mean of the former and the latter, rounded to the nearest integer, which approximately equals 396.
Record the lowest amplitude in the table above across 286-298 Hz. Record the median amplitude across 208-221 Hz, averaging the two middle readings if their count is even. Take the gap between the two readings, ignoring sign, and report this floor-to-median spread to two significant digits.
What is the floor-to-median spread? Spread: 11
